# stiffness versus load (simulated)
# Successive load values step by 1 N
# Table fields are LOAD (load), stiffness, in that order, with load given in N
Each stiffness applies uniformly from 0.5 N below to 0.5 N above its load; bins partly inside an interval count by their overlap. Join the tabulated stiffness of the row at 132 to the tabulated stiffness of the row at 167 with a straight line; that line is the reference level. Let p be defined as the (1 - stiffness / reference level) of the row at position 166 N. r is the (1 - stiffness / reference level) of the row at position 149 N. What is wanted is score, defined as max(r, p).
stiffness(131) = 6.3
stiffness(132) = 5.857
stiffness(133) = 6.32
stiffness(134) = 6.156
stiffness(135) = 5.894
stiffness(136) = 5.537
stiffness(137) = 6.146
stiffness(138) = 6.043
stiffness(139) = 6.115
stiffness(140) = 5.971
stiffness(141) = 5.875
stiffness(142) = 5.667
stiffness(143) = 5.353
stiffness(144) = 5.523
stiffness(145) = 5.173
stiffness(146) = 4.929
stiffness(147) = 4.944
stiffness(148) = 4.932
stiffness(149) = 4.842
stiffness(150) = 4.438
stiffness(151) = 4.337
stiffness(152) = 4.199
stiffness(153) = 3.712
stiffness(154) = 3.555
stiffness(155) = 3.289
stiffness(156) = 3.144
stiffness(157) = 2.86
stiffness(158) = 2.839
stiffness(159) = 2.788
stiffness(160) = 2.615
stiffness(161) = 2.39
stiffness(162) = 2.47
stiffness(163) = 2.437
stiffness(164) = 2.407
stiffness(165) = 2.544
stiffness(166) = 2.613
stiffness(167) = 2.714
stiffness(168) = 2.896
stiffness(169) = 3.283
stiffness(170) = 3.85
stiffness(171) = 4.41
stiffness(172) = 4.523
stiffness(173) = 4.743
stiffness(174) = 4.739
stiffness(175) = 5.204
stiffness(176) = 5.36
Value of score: 0.07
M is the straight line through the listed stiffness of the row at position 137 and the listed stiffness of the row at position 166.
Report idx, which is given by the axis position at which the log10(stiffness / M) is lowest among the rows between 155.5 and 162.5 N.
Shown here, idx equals 161 N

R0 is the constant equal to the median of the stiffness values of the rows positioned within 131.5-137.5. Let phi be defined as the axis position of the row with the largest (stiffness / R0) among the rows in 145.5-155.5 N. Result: 147 N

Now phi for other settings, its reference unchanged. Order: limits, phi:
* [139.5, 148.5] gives 140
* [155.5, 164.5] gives 156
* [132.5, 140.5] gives 133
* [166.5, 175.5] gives 175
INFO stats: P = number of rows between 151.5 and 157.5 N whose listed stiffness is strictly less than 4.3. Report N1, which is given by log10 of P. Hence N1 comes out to 0.8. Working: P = 6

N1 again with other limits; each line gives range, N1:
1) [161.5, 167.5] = 0.8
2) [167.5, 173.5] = 0.5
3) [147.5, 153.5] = 0.3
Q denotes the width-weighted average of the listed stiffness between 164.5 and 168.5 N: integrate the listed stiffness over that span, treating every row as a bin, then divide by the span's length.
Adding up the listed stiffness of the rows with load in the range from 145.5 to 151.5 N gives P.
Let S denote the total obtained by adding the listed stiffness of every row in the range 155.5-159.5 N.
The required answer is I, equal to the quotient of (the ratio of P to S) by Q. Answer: 0.91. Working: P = 28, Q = 2.7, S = 12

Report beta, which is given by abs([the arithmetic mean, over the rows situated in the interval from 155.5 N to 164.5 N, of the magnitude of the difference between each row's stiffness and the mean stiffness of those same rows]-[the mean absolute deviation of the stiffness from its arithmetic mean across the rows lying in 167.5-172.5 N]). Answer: 0.34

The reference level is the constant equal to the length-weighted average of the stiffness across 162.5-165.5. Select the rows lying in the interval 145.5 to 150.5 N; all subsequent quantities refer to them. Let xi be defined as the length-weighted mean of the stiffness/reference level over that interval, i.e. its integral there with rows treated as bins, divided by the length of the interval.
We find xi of 2.0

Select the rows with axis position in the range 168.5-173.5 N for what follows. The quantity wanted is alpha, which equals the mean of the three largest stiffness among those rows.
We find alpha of 4.6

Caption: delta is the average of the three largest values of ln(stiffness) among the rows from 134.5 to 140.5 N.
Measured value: 1.81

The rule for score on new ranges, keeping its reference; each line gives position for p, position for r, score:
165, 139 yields 0.12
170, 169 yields -0.30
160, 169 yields 0.22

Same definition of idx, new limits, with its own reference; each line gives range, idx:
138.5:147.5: 146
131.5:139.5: 132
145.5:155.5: 155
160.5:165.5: 161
